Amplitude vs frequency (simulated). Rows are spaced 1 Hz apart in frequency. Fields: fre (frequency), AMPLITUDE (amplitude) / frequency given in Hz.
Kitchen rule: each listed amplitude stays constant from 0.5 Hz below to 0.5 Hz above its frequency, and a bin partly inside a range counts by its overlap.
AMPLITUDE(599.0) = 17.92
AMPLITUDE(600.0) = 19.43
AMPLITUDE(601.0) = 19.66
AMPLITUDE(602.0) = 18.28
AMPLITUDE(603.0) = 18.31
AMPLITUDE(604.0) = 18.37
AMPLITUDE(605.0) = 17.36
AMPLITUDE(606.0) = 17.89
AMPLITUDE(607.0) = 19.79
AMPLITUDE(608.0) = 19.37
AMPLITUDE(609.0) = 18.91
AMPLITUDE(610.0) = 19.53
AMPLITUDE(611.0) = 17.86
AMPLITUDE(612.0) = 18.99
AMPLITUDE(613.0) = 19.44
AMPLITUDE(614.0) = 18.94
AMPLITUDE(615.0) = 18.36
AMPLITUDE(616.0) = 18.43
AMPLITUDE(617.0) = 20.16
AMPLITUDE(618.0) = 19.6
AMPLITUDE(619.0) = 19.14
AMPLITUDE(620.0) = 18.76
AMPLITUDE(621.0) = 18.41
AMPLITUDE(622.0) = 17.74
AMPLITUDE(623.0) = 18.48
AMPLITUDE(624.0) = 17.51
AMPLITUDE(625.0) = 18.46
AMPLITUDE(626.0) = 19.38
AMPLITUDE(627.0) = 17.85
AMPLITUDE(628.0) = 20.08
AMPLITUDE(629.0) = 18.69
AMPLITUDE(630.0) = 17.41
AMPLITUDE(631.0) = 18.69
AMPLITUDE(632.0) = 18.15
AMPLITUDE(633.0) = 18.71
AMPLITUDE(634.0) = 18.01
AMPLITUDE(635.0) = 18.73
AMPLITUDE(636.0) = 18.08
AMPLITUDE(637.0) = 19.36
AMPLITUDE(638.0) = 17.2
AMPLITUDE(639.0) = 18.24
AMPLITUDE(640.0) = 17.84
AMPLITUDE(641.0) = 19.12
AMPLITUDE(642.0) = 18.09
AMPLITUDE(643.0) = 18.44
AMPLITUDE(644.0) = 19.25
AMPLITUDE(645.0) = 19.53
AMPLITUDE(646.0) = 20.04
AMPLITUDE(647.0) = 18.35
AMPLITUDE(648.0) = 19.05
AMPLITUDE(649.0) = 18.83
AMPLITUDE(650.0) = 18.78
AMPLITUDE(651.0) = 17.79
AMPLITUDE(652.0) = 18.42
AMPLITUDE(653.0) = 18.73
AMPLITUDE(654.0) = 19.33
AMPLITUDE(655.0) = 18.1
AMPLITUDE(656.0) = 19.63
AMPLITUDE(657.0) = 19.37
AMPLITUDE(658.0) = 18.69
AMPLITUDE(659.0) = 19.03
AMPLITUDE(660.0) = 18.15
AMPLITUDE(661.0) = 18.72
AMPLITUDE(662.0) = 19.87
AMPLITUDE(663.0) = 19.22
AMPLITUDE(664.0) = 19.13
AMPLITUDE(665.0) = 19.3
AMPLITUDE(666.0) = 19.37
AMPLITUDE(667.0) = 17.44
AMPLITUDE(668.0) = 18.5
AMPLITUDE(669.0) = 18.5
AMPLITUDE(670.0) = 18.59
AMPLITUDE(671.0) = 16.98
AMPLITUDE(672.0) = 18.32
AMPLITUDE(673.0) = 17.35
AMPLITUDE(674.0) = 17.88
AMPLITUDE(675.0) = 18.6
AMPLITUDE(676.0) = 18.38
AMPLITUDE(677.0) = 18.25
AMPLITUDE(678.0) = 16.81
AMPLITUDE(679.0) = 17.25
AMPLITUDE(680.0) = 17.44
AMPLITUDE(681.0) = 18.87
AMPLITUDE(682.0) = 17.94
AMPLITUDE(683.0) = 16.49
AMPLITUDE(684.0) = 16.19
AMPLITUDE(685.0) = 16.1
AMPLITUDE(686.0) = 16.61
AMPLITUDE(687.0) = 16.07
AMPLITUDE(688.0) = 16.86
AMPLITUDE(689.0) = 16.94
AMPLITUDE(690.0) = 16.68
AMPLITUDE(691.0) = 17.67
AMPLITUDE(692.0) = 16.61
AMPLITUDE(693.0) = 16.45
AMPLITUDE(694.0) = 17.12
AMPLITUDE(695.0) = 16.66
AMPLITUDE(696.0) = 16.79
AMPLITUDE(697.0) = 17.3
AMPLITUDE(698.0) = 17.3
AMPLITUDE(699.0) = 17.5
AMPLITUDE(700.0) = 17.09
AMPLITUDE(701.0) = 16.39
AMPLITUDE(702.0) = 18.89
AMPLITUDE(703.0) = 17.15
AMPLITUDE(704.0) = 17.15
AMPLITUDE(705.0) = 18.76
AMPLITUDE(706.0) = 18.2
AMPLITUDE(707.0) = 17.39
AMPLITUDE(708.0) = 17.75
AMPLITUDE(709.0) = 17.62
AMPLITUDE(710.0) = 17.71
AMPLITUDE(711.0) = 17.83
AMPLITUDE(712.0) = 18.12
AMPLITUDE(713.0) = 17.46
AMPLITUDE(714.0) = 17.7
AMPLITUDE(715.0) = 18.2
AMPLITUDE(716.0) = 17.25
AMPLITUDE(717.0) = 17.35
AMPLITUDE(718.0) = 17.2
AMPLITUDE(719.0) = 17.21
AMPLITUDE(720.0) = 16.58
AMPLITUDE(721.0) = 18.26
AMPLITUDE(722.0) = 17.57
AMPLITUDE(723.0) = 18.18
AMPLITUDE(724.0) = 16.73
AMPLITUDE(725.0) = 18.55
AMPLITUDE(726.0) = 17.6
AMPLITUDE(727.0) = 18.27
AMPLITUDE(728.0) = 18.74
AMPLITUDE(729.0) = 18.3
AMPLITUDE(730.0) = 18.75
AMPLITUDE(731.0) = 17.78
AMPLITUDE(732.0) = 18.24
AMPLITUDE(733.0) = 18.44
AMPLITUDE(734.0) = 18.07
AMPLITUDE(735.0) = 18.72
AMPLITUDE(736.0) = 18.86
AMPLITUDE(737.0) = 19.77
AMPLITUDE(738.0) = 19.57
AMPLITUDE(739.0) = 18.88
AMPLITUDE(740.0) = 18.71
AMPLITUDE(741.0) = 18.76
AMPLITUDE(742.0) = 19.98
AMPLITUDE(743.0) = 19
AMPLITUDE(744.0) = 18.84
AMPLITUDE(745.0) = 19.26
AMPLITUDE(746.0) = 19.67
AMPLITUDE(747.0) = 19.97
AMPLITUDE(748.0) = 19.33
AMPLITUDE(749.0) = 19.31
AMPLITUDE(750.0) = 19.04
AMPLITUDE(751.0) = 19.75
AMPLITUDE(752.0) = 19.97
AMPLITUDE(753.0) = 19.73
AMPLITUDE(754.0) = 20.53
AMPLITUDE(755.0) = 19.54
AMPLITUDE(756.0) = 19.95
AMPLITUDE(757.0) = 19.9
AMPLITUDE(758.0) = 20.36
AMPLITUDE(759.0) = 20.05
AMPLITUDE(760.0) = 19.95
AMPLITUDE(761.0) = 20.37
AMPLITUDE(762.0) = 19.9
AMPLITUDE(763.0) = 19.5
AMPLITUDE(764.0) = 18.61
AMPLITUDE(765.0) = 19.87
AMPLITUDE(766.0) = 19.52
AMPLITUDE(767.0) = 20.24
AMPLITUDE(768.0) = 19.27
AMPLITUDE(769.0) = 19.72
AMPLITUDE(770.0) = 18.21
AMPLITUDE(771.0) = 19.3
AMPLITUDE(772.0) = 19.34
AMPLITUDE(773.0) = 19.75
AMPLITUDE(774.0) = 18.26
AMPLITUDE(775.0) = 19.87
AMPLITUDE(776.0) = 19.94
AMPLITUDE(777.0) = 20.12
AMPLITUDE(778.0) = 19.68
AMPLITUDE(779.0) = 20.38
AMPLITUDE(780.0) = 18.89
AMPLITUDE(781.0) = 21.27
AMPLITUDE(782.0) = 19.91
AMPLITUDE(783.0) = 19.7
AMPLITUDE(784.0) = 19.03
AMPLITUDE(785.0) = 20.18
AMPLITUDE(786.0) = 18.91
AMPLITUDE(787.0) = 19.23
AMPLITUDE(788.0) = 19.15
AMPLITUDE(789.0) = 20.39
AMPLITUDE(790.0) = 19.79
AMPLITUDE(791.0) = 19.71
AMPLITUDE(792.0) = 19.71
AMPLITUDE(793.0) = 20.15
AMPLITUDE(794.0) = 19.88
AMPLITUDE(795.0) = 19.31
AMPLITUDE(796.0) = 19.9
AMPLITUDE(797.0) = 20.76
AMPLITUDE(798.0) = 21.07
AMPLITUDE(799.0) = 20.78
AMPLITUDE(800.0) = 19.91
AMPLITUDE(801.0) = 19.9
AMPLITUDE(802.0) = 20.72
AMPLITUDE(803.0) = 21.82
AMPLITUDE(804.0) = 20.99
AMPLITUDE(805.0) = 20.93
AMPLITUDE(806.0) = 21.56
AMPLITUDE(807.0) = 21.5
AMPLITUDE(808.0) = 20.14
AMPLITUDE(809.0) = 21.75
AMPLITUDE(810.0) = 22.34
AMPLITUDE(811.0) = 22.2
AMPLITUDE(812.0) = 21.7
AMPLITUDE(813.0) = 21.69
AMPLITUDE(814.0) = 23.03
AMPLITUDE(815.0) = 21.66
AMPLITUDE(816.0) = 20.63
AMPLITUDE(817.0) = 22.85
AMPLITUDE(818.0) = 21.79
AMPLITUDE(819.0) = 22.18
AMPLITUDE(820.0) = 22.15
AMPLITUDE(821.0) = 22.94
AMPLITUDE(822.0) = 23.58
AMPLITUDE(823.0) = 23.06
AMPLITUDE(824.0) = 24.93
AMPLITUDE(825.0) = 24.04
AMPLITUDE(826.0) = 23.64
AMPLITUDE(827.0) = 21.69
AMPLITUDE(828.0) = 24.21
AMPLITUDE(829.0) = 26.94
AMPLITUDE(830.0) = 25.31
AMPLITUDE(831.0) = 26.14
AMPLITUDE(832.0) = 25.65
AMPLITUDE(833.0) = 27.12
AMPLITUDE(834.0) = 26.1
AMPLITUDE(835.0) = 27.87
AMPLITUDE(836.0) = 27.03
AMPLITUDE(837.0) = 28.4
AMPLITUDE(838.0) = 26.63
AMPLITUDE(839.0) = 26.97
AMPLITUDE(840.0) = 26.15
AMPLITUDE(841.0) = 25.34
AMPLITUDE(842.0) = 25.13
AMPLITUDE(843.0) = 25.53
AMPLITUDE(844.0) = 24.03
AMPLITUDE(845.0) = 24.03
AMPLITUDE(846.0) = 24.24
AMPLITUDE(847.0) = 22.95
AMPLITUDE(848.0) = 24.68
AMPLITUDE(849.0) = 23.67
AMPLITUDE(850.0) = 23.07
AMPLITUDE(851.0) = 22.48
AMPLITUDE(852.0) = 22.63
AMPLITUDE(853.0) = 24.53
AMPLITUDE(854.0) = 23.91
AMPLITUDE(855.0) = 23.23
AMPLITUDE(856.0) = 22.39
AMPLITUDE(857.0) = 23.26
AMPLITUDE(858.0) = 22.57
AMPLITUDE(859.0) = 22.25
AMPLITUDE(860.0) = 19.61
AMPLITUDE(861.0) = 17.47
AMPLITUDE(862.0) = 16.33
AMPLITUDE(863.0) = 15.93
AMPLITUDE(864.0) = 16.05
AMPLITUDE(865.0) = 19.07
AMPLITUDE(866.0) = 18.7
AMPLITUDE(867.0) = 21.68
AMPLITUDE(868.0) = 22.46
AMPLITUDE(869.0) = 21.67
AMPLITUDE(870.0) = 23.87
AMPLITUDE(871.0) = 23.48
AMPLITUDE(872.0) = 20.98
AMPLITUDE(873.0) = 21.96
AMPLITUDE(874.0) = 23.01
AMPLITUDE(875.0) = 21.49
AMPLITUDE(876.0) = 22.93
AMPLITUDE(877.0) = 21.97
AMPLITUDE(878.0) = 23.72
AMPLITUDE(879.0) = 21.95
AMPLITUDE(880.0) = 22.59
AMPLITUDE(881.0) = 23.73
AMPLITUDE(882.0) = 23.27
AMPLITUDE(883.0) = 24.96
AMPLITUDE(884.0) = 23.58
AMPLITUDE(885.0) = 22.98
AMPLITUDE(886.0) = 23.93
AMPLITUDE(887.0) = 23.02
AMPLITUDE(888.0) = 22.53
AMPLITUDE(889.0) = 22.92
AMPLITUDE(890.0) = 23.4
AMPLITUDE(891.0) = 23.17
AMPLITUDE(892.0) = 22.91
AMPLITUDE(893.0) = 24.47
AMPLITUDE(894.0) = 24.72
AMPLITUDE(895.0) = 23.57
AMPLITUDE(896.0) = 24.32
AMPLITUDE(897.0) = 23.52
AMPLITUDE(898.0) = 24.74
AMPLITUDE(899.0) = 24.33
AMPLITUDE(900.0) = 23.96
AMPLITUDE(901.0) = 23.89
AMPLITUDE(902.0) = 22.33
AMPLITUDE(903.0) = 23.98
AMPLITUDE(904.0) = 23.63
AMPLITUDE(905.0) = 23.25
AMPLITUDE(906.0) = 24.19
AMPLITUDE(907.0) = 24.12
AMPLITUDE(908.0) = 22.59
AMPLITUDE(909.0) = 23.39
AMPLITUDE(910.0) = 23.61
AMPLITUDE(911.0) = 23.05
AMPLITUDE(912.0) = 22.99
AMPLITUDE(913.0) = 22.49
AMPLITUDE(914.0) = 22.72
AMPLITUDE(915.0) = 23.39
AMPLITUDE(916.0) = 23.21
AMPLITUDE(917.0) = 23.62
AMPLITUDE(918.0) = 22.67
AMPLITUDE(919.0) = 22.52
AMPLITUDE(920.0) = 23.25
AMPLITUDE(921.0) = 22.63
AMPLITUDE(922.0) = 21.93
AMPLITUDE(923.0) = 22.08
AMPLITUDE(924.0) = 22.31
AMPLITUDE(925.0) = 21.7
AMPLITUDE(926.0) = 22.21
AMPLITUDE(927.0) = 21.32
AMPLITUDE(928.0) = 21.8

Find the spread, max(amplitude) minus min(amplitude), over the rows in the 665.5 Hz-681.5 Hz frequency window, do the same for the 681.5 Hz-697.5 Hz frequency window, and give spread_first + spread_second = 4.4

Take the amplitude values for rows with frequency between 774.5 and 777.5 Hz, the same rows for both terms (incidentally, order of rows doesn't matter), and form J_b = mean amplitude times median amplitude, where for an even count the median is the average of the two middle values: 398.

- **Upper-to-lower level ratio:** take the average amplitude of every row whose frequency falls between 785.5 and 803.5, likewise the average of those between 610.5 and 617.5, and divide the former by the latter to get 1.06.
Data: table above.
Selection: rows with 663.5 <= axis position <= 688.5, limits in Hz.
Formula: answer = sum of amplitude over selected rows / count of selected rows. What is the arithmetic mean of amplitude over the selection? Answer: 17.7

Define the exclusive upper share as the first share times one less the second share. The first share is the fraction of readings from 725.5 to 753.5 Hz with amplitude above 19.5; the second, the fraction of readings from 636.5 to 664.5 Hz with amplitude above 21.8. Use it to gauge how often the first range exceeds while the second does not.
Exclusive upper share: 0.29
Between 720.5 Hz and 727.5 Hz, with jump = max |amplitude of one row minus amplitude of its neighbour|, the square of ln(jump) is 0.36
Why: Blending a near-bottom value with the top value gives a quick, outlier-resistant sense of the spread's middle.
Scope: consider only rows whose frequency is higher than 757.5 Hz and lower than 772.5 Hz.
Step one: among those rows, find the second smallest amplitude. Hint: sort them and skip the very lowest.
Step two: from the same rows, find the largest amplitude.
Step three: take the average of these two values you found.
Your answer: 19.5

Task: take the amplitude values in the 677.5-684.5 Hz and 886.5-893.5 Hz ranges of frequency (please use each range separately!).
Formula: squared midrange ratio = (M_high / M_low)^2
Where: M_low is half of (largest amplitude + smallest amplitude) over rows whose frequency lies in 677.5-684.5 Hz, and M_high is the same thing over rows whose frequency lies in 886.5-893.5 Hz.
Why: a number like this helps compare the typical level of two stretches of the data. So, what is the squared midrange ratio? 1.80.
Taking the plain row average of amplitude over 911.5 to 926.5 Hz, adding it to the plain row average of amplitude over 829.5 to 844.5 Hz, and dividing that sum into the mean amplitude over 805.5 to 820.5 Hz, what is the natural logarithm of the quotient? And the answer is -0.81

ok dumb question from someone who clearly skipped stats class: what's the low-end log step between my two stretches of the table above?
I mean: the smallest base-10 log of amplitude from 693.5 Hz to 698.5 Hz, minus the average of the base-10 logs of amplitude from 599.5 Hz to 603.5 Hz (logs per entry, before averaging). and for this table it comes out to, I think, -0.055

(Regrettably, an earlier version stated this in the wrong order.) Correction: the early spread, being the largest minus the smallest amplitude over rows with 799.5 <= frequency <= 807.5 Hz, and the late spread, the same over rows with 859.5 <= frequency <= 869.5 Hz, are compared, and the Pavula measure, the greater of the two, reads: 7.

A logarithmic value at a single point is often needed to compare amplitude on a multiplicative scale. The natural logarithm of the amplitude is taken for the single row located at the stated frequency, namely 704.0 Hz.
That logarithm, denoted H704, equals 2.84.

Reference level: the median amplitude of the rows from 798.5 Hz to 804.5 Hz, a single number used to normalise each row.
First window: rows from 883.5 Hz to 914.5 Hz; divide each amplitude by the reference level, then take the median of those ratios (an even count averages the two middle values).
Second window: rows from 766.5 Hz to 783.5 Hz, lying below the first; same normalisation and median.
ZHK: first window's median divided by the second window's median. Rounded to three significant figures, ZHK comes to 1.19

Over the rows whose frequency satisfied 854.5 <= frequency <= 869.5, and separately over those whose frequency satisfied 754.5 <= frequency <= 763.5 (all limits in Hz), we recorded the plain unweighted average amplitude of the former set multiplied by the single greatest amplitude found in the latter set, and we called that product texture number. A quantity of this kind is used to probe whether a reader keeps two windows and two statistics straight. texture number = 411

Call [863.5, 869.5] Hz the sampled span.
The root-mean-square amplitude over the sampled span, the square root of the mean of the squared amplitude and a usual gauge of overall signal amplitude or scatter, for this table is 20.1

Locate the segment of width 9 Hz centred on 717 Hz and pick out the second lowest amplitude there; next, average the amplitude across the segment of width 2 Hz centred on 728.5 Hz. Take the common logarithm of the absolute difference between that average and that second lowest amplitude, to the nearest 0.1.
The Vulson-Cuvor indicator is 0.1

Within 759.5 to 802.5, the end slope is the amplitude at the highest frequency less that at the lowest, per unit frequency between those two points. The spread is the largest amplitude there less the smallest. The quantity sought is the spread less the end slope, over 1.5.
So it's 2.0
